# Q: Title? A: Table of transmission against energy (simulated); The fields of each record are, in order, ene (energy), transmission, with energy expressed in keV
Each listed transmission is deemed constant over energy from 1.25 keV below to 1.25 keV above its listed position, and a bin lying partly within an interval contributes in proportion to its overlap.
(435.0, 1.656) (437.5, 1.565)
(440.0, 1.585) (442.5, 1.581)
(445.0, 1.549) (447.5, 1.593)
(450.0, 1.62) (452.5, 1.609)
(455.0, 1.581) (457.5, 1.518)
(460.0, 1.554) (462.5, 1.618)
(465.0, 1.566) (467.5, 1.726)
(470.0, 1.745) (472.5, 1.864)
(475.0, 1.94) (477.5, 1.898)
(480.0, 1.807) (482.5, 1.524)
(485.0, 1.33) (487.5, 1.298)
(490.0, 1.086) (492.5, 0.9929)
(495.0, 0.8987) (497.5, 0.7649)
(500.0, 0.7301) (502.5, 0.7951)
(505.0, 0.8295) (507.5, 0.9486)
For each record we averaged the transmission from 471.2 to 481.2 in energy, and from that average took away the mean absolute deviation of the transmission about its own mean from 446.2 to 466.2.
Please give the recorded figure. 1.85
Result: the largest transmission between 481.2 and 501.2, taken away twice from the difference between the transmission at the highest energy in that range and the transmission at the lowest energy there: -3.8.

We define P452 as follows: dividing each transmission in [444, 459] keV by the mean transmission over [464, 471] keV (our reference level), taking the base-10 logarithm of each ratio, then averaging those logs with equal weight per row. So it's -0.027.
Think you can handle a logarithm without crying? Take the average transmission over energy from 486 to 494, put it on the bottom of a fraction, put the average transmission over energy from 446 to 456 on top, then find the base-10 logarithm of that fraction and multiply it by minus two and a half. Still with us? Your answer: -0.38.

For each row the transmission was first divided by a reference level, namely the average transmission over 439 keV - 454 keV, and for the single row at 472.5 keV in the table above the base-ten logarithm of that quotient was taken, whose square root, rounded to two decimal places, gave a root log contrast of 0.26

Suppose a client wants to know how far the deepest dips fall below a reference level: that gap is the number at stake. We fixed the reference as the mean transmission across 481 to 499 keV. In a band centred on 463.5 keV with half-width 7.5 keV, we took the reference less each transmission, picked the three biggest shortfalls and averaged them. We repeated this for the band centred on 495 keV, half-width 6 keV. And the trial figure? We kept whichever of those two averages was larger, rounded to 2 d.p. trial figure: 0.33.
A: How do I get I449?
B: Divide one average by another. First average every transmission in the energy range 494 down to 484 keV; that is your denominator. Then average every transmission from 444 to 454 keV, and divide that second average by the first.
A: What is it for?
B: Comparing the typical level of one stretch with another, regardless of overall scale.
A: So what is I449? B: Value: 1.4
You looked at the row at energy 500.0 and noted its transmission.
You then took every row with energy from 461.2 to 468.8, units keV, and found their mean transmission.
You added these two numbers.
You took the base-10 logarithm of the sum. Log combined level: 0.37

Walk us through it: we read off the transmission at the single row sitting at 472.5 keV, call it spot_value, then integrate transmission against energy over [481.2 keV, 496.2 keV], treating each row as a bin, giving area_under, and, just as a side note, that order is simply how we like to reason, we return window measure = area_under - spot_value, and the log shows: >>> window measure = 16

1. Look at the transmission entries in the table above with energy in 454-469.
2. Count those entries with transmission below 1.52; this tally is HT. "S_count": 1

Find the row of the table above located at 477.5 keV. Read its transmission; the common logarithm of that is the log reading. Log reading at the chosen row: 0.28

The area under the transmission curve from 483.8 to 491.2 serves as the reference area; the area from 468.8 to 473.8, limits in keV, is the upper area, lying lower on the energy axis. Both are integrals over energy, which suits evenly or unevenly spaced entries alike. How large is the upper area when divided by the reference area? 1.0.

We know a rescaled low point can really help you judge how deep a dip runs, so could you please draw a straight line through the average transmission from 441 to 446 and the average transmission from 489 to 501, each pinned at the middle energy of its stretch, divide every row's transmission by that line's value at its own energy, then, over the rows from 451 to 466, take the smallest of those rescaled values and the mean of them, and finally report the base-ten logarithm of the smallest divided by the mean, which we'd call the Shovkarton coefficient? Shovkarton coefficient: -0.02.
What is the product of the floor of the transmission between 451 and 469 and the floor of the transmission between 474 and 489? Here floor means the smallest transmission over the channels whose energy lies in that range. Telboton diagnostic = 1.97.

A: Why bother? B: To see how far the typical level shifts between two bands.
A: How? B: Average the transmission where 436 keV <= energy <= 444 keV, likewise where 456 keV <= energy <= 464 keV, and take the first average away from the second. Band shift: 0.0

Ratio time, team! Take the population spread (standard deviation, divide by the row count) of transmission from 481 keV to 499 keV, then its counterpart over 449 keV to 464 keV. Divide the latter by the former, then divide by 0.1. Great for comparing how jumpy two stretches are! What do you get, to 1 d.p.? 1.5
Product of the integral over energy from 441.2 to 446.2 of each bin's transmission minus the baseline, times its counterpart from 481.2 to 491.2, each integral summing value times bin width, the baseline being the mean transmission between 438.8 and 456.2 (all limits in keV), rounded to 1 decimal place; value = 0.3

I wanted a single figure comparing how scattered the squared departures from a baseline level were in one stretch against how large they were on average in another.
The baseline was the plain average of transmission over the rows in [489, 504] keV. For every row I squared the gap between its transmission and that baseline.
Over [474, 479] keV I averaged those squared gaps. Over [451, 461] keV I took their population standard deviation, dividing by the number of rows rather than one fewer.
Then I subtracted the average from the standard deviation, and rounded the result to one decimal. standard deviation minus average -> -1.0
